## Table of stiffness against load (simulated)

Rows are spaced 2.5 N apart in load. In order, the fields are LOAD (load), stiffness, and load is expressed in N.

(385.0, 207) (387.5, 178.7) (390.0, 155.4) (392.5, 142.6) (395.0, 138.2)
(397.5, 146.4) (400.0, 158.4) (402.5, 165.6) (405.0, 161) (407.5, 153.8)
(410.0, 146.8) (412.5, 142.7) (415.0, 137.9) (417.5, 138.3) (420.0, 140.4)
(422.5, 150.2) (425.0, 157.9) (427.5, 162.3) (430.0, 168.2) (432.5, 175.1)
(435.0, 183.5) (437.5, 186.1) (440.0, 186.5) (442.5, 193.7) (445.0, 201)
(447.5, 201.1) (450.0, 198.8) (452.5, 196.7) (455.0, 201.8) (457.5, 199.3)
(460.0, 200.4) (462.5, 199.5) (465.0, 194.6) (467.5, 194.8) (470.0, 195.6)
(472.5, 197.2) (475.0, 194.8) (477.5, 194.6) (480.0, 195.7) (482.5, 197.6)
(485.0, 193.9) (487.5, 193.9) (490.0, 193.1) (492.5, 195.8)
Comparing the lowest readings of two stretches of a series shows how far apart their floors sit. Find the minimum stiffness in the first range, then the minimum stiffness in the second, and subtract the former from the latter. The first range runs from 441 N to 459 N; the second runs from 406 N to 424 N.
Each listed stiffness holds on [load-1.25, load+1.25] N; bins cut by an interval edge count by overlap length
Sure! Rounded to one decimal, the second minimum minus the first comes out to -55.8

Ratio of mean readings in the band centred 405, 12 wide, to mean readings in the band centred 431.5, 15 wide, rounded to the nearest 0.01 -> 0.91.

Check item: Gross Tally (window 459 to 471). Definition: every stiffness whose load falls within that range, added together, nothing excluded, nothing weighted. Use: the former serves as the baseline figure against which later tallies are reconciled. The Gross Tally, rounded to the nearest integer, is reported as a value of 985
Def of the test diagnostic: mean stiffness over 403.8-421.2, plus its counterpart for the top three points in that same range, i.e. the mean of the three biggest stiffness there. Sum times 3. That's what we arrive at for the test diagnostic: 899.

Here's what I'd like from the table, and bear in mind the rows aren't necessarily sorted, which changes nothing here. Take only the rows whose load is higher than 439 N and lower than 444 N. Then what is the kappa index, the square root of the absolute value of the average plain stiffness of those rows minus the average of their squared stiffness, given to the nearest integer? 190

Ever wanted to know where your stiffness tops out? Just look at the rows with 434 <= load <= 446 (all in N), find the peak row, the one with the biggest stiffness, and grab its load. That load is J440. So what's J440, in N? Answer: 445.0 N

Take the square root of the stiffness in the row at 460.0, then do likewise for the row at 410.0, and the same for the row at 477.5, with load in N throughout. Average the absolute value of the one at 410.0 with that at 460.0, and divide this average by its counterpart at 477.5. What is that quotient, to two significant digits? 0.94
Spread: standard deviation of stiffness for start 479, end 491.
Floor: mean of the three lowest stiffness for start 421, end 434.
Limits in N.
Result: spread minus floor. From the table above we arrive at -155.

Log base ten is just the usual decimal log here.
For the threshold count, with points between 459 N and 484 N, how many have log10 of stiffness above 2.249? 10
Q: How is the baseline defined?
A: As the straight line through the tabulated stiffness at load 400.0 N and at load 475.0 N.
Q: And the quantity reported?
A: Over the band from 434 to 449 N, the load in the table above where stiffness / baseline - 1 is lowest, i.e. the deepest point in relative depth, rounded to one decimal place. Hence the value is 435.0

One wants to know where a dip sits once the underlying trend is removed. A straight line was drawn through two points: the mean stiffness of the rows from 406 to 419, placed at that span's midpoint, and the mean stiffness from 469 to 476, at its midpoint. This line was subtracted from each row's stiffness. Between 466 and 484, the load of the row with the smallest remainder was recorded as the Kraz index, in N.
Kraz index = 482.5 N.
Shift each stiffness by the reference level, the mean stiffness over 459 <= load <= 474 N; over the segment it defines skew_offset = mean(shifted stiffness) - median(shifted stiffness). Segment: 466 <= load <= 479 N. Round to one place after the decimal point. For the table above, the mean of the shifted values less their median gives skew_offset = 0.6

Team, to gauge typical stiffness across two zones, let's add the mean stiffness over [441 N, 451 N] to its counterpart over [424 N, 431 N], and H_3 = 361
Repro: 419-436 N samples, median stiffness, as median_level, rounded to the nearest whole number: 162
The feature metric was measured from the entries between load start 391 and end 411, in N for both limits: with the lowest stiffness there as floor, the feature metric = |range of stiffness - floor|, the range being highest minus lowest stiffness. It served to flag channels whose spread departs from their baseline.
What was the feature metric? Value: 111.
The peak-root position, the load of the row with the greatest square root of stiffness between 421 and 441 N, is 440.0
